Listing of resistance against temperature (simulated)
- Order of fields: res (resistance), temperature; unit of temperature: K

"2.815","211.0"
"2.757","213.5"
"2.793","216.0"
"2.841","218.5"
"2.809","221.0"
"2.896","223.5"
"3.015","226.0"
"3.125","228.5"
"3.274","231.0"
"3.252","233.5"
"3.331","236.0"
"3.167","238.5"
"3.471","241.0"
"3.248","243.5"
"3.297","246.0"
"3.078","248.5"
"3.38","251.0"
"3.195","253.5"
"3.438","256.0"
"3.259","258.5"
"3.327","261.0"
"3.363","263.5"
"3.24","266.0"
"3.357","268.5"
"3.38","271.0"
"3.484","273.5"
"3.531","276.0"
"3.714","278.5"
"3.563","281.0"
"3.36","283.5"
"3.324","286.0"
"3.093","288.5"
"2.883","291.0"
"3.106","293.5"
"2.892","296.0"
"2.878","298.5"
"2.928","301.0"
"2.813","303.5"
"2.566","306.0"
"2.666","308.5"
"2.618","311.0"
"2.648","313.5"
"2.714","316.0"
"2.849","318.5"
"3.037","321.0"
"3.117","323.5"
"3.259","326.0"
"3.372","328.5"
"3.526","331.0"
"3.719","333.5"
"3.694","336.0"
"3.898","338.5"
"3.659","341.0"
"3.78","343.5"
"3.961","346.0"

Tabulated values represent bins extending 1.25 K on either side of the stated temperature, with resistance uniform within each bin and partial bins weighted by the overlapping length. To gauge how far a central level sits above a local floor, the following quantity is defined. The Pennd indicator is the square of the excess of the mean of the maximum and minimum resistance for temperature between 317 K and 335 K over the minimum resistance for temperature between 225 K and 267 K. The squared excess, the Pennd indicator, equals 0.072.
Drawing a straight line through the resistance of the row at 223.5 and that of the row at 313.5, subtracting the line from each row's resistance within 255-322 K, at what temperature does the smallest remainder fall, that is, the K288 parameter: 306.0 K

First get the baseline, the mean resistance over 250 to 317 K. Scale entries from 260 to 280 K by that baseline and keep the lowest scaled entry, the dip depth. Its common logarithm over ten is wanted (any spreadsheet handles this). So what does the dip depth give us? 0.0014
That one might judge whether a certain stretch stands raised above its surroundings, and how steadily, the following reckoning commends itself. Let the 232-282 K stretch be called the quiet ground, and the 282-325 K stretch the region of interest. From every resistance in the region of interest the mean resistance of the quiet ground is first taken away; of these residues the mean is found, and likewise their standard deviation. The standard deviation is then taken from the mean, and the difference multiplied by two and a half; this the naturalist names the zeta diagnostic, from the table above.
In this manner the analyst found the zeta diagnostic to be -1.7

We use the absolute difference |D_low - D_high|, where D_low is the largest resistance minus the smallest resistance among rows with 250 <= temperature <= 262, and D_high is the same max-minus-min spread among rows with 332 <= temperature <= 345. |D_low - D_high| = 0.00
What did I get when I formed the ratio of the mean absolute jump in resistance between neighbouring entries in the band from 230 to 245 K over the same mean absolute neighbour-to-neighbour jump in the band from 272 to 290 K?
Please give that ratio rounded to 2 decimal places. 1.12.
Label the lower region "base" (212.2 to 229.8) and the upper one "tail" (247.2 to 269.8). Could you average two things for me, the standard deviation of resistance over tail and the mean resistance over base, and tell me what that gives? 1.50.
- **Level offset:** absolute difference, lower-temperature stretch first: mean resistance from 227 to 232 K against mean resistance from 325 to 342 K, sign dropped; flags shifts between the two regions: 0.4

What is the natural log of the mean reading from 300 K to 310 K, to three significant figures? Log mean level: 1.01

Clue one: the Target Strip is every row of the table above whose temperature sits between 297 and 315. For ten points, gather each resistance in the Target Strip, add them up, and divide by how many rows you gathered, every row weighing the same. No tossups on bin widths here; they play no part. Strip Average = 2.7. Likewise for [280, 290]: 3.3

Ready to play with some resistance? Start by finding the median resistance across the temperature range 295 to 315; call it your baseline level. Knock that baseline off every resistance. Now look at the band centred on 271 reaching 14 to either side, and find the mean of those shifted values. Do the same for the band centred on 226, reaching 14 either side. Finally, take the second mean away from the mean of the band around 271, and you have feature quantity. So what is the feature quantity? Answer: 0.39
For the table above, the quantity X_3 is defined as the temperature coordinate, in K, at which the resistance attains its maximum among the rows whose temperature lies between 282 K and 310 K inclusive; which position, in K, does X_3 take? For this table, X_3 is 283.5 K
